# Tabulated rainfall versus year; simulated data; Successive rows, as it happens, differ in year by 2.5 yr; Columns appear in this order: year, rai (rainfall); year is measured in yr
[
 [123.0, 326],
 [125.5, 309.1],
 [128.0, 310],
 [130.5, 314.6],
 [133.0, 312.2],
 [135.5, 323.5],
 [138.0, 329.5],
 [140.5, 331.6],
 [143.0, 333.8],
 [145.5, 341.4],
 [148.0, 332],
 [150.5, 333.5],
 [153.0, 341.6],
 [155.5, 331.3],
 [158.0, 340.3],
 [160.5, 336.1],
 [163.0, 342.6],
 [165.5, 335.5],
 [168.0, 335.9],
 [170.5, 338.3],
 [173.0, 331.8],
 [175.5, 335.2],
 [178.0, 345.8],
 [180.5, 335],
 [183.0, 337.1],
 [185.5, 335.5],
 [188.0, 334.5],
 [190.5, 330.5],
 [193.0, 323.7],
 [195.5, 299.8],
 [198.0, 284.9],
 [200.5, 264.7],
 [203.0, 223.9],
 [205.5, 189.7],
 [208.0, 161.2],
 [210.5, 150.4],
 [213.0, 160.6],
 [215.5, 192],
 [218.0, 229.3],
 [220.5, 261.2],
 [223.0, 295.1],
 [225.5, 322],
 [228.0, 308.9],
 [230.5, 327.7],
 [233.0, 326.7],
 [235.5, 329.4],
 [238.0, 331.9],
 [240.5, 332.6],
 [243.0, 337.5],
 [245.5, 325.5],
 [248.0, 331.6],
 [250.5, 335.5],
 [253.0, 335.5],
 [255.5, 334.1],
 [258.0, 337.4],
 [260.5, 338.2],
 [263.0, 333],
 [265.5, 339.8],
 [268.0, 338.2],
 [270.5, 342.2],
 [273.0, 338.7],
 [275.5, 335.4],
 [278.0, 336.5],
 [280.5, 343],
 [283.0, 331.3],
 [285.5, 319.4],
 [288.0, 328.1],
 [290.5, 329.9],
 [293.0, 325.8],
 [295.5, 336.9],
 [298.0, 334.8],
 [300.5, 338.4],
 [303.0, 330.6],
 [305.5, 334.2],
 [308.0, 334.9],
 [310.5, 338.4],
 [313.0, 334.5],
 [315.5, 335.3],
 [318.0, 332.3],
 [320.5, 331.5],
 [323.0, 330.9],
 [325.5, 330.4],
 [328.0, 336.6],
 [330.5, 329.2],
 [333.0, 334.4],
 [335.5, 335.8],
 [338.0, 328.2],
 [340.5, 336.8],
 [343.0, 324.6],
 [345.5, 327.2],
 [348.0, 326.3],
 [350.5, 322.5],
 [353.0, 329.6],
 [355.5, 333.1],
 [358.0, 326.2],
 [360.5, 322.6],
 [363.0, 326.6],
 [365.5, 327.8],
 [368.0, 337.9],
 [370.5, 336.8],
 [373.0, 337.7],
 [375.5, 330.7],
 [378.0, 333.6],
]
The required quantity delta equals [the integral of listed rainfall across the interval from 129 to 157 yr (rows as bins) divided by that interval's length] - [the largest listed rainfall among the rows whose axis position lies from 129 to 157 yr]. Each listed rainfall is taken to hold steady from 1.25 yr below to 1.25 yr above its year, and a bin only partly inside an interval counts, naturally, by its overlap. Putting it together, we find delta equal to -12.1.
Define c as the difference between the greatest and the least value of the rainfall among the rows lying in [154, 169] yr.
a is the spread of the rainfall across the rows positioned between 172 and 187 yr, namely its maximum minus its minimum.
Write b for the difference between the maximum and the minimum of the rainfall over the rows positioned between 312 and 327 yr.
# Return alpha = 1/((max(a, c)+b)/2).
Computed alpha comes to 0.11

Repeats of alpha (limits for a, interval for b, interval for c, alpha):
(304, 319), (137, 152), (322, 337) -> 0.10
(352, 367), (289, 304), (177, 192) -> 0.07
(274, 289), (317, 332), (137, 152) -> 0.06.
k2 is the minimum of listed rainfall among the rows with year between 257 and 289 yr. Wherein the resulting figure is 319.4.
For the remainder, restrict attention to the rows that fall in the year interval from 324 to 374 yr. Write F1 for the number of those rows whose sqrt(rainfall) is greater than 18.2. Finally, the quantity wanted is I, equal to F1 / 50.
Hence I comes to 0.16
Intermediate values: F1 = 8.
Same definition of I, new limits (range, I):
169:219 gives 0.16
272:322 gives 0.30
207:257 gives 0.14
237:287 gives 0.36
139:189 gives 0.40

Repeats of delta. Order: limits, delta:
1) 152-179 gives -8.2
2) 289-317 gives -4.5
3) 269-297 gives -9.6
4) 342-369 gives -10.3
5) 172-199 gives -18.8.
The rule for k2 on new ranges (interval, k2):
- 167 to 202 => 264.7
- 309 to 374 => 322.5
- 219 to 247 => 261.2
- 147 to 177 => 331.3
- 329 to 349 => 324.6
